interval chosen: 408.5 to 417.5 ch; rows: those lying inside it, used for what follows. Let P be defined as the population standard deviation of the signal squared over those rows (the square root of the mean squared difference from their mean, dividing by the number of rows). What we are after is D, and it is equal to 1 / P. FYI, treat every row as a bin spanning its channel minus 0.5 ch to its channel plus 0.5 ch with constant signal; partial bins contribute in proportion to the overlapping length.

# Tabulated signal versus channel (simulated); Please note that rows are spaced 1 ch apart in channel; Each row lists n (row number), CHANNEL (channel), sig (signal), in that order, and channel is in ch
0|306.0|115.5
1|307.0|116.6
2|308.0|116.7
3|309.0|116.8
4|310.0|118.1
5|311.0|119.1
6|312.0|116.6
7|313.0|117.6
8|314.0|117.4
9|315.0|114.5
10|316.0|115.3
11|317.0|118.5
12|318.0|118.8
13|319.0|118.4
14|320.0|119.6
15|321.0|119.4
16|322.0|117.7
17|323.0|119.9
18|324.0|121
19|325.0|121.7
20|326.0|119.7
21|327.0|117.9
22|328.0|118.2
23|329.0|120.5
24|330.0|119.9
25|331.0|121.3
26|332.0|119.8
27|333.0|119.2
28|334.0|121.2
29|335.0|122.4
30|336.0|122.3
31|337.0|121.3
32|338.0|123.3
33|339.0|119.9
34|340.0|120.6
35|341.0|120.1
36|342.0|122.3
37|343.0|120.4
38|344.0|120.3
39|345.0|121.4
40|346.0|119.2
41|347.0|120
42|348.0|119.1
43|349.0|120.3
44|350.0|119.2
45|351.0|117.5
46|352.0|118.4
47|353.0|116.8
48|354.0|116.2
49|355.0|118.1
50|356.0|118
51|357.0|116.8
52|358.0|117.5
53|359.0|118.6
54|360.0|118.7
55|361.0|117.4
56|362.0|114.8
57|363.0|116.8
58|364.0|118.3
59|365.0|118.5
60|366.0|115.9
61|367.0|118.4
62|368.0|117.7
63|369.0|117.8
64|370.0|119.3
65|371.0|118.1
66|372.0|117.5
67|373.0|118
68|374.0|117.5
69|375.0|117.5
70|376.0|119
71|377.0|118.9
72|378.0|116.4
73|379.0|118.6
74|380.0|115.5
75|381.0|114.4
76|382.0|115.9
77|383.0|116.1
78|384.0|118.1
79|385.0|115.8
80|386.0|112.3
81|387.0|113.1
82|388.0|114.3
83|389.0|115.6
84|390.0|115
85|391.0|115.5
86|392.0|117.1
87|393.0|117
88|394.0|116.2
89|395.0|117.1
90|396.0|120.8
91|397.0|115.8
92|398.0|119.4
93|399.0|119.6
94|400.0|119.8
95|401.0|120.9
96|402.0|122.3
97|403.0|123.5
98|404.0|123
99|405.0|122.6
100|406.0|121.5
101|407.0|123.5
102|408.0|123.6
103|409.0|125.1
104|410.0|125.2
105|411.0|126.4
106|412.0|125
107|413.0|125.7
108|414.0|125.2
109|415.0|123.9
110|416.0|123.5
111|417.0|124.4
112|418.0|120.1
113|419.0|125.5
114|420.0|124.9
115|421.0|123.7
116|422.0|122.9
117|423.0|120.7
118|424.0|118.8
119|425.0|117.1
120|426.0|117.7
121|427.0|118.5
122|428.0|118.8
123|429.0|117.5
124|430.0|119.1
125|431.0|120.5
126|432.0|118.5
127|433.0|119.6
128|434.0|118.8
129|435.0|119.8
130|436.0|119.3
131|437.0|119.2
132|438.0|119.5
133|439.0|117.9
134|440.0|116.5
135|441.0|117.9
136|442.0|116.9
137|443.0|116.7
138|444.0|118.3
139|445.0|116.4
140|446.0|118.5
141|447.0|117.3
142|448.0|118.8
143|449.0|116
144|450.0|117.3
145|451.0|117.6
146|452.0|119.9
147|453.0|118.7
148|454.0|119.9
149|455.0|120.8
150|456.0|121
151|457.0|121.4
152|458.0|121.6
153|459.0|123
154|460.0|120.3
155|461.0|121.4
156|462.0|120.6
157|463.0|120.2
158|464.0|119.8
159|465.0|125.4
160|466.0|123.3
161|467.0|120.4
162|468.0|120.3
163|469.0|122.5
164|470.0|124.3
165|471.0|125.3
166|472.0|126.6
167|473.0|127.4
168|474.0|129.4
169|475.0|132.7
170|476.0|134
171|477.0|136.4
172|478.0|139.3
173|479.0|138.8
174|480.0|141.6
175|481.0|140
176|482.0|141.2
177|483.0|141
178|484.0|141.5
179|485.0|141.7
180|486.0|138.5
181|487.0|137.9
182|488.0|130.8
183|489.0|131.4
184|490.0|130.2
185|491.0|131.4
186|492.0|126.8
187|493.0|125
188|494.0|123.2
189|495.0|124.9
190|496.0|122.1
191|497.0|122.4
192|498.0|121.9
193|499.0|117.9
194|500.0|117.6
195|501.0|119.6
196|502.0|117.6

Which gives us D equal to 0.0048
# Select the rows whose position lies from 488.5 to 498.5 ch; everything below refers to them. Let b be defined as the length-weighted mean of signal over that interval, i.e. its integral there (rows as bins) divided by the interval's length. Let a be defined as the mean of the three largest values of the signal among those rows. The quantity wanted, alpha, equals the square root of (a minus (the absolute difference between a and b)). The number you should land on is 11.2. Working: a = 131.0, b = 126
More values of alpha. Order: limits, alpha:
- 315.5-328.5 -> 10.9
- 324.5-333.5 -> 10.9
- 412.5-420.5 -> 11.1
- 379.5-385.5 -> 10.8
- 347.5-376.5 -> 10.9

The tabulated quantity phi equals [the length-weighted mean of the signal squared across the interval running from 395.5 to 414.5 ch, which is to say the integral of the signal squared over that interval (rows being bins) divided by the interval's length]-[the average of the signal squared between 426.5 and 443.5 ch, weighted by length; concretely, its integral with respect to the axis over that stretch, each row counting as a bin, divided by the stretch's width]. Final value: 981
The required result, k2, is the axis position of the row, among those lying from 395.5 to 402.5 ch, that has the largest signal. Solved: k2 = 402.0 ch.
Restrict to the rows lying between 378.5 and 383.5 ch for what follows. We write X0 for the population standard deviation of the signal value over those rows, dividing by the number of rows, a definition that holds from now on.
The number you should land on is 1.4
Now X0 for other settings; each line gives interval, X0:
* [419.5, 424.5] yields 2.2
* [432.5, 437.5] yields 0.3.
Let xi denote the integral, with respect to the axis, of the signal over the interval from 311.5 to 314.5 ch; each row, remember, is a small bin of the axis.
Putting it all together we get 352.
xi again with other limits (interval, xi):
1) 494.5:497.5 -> 369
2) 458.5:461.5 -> 365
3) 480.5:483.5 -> 422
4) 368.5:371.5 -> 355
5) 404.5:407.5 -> 368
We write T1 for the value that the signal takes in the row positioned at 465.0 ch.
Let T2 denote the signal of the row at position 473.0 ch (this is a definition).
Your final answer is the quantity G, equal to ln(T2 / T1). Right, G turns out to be 0.016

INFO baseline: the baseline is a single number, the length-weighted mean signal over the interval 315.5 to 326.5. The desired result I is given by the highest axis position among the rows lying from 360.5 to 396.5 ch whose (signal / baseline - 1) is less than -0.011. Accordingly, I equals 395.0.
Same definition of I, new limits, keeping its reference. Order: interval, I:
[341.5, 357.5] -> 357.0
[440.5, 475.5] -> 451.0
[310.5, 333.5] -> 322.0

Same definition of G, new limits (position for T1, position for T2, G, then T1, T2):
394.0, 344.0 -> 0.035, 116.2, 120.3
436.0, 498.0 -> 0.022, 119.3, 121.9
